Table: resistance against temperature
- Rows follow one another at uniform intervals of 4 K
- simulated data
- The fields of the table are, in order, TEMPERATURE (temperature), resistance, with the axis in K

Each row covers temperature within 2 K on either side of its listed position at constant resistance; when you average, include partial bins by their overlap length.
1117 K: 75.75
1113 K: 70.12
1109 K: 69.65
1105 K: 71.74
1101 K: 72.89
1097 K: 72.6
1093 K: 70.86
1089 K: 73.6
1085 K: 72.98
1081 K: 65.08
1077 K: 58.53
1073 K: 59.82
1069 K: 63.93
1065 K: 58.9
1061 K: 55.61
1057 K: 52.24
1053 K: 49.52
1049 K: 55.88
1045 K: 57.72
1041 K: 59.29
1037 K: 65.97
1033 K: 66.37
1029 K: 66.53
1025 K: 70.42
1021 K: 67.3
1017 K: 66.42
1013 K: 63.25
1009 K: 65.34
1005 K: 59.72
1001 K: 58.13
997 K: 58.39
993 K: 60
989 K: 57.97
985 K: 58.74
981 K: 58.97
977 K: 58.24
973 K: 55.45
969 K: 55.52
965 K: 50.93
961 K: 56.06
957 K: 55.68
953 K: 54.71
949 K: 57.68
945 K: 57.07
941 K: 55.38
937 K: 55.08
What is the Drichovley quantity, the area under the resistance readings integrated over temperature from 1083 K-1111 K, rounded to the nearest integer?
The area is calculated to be 2017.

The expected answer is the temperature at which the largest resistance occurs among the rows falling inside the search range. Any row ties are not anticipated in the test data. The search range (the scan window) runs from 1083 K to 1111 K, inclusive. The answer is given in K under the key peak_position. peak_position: 1089 K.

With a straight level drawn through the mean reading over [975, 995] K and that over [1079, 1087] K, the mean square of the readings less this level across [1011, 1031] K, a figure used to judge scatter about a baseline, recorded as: 22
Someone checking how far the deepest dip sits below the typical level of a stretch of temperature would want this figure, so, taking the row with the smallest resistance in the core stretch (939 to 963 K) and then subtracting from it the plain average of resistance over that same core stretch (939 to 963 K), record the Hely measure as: -1.4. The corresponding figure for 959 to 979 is -4.3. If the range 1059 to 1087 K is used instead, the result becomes -6.5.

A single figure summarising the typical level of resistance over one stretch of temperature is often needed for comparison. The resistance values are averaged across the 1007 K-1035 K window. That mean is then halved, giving 33.3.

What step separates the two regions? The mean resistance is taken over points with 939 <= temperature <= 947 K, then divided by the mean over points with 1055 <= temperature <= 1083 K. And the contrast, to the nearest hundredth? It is 0.95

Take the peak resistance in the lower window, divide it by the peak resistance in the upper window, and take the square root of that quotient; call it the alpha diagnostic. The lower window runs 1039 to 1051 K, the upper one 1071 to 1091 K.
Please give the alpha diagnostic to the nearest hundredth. 0.90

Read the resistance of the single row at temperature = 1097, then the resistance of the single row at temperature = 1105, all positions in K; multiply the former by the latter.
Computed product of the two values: 5208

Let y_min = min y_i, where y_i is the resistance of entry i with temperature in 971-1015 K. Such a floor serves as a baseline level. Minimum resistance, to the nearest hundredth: 55.45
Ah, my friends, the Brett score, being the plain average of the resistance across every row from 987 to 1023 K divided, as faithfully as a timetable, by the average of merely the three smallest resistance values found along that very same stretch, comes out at 1.06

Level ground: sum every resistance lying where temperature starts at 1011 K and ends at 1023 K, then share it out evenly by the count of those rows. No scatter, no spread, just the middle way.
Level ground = 66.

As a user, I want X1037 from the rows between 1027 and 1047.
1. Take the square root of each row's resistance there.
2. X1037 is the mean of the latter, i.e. 7.9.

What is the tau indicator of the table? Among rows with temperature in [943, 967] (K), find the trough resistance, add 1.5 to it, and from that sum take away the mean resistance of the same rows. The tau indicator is -3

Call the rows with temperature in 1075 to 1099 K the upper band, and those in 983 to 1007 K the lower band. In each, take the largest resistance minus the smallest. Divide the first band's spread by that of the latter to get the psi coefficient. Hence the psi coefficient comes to 7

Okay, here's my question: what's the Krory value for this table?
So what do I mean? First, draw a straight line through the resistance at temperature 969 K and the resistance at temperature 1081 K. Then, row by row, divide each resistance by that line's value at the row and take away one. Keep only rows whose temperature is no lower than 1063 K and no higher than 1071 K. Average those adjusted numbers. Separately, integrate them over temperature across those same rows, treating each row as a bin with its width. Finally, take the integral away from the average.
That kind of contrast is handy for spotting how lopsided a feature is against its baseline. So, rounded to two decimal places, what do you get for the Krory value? 0.27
